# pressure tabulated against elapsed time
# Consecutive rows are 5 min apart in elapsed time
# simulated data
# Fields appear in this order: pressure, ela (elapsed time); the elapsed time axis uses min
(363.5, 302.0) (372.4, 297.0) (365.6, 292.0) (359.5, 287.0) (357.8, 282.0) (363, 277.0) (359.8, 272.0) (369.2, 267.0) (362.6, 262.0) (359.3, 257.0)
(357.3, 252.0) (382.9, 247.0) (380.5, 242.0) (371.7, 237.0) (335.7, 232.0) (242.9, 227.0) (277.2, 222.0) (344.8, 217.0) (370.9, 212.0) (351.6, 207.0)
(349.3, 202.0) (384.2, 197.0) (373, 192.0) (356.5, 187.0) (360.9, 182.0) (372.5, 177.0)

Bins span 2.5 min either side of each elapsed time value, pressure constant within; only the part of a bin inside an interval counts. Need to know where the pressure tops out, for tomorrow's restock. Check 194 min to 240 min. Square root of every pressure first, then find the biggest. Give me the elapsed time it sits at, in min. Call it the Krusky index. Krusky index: 197.0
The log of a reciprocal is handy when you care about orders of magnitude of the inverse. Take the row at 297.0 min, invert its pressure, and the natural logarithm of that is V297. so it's -5.92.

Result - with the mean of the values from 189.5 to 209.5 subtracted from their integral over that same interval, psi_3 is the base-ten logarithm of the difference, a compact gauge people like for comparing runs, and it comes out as 3.84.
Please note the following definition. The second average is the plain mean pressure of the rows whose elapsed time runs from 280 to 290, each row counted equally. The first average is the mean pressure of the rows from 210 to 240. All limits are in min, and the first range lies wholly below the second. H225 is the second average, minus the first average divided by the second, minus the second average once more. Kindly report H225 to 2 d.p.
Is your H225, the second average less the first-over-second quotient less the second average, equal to -0.90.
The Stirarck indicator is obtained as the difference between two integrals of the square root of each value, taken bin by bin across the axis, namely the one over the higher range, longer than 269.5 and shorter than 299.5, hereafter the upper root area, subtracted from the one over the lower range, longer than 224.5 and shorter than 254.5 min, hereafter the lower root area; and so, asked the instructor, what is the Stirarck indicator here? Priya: -16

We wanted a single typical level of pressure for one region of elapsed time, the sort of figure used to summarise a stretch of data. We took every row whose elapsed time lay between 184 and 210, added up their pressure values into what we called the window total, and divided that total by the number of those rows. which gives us 363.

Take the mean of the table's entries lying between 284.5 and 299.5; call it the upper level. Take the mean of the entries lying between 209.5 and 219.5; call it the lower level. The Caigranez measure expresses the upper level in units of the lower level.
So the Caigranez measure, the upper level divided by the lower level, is 1.02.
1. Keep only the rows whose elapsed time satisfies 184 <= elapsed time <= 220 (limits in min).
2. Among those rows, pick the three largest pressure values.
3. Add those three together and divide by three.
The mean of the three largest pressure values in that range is 376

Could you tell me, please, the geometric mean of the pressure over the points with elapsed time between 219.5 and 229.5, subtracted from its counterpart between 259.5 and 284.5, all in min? 103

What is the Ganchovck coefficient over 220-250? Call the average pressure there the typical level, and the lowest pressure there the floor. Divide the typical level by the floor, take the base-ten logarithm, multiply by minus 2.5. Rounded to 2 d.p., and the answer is -0.34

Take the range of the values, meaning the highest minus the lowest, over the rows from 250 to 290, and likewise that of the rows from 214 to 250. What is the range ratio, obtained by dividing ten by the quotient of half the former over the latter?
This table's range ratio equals 235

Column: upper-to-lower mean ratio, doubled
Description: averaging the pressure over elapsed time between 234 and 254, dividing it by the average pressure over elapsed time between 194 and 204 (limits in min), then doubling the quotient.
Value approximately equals 2.03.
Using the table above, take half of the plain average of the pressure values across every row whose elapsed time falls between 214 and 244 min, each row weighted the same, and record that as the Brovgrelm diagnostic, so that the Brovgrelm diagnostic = 162.7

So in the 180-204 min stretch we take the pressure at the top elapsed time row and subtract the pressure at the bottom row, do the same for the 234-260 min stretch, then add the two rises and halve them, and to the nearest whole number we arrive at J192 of -12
